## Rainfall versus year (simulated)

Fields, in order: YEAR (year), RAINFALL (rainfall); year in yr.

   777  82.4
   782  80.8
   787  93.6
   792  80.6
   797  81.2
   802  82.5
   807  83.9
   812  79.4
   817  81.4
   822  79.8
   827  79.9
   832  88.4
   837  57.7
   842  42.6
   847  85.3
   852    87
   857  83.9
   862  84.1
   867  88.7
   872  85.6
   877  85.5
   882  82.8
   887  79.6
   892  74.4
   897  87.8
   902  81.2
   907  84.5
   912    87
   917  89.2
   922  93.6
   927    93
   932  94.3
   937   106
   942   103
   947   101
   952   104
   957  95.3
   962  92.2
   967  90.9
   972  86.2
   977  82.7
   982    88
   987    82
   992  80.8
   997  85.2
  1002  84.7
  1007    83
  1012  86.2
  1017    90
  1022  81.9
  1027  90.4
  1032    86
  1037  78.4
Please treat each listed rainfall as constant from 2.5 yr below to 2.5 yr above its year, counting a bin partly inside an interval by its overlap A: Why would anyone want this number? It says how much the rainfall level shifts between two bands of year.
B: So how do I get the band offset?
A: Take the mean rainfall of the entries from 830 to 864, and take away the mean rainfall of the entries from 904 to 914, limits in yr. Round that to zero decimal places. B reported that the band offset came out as -10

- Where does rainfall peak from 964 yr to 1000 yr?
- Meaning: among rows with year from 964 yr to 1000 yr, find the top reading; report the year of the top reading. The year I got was 967 yr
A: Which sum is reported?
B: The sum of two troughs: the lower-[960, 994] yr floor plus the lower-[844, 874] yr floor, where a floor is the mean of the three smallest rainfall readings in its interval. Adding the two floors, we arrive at 166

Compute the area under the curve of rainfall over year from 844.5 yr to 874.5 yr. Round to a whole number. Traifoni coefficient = 2573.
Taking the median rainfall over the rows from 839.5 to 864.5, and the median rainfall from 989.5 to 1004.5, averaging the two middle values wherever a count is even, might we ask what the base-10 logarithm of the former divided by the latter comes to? -0.003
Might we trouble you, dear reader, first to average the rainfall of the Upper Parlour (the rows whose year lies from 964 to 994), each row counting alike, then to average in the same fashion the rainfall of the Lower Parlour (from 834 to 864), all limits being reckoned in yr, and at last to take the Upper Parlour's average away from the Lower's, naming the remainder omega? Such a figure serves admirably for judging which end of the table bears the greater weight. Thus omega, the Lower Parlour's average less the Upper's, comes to -12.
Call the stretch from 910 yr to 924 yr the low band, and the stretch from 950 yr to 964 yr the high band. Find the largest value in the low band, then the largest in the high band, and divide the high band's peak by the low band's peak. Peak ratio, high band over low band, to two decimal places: 1.11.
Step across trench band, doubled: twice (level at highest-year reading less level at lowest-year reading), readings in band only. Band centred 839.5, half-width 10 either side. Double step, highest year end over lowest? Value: -6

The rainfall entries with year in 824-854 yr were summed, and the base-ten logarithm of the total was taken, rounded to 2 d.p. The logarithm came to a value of 2.64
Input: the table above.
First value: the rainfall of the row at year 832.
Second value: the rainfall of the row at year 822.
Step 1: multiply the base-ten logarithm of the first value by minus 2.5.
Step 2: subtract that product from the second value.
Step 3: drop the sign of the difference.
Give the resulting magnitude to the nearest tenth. 84.7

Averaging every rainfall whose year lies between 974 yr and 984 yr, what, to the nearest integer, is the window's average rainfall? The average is 85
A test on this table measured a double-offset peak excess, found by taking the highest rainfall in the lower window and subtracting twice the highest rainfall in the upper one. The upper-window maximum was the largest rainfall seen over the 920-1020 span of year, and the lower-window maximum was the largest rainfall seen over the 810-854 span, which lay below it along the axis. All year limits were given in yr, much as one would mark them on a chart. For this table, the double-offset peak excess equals -123.6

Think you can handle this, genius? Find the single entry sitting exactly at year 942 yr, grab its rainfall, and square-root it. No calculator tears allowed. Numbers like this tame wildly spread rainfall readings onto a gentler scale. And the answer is 10.1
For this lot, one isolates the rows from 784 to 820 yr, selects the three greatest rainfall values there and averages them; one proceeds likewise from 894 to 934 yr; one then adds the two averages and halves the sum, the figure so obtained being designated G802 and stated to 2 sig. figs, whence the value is 90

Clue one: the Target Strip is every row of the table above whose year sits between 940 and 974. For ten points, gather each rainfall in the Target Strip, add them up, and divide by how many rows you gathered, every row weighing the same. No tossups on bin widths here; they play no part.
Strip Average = 96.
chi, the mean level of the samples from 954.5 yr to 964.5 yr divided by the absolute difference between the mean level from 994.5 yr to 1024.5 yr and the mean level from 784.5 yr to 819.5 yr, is 48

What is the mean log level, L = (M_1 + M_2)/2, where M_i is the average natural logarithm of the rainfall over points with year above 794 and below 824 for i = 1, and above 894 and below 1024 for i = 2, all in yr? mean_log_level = 4.45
